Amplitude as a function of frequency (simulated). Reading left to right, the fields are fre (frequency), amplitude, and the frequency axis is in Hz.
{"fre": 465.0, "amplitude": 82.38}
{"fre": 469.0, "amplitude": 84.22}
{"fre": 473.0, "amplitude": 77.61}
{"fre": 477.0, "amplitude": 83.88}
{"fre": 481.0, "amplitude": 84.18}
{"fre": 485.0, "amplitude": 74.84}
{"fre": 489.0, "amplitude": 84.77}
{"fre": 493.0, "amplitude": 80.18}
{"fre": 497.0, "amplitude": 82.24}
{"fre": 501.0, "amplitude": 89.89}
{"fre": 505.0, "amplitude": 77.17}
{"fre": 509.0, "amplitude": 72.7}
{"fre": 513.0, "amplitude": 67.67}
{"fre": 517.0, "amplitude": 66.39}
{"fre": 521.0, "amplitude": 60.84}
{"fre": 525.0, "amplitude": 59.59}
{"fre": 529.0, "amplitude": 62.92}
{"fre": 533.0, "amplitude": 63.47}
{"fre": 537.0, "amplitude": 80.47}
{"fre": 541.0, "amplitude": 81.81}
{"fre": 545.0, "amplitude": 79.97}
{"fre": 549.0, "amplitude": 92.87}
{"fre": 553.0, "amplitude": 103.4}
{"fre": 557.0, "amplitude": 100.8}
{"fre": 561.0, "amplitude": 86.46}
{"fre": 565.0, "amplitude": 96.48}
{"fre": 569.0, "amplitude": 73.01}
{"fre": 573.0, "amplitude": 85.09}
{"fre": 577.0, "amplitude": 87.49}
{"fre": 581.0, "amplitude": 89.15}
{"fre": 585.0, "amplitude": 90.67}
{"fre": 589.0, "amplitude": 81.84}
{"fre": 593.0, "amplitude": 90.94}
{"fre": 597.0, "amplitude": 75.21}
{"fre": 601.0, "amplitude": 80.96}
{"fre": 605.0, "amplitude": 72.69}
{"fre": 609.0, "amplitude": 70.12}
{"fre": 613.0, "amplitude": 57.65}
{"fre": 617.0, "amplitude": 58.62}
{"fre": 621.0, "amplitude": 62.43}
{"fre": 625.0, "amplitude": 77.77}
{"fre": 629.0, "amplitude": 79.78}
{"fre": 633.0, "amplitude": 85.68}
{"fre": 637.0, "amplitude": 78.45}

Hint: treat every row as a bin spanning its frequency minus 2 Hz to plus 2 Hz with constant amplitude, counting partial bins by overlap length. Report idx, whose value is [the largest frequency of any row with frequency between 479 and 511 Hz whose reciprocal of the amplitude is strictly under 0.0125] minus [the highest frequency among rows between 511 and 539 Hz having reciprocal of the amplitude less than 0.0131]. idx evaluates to -36 Hz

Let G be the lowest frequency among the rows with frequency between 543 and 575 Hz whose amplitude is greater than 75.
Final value 545.0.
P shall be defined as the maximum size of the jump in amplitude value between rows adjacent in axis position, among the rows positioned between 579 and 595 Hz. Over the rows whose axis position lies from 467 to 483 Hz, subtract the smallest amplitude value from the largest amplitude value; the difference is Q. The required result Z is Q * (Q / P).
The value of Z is 5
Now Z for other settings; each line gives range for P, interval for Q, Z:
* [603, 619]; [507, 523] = 11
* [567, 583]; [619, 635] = 45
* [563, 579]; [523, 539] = 19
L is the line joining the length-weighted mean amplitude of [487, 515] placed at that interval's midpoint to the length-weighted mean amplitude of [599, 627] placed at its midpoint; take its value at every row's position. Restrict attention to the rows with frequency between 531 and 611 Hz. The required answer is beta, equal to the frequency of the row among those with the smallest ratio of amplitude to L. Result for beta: 533.0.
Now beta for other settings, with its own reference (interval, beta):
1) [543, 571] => 569.0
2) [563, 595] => 569.0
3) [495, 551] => 525.0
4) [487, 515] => 513.0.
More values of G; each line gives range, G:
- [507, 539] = 537.0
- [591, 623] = 593.0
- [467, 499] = 469.0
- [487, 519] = 489.0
